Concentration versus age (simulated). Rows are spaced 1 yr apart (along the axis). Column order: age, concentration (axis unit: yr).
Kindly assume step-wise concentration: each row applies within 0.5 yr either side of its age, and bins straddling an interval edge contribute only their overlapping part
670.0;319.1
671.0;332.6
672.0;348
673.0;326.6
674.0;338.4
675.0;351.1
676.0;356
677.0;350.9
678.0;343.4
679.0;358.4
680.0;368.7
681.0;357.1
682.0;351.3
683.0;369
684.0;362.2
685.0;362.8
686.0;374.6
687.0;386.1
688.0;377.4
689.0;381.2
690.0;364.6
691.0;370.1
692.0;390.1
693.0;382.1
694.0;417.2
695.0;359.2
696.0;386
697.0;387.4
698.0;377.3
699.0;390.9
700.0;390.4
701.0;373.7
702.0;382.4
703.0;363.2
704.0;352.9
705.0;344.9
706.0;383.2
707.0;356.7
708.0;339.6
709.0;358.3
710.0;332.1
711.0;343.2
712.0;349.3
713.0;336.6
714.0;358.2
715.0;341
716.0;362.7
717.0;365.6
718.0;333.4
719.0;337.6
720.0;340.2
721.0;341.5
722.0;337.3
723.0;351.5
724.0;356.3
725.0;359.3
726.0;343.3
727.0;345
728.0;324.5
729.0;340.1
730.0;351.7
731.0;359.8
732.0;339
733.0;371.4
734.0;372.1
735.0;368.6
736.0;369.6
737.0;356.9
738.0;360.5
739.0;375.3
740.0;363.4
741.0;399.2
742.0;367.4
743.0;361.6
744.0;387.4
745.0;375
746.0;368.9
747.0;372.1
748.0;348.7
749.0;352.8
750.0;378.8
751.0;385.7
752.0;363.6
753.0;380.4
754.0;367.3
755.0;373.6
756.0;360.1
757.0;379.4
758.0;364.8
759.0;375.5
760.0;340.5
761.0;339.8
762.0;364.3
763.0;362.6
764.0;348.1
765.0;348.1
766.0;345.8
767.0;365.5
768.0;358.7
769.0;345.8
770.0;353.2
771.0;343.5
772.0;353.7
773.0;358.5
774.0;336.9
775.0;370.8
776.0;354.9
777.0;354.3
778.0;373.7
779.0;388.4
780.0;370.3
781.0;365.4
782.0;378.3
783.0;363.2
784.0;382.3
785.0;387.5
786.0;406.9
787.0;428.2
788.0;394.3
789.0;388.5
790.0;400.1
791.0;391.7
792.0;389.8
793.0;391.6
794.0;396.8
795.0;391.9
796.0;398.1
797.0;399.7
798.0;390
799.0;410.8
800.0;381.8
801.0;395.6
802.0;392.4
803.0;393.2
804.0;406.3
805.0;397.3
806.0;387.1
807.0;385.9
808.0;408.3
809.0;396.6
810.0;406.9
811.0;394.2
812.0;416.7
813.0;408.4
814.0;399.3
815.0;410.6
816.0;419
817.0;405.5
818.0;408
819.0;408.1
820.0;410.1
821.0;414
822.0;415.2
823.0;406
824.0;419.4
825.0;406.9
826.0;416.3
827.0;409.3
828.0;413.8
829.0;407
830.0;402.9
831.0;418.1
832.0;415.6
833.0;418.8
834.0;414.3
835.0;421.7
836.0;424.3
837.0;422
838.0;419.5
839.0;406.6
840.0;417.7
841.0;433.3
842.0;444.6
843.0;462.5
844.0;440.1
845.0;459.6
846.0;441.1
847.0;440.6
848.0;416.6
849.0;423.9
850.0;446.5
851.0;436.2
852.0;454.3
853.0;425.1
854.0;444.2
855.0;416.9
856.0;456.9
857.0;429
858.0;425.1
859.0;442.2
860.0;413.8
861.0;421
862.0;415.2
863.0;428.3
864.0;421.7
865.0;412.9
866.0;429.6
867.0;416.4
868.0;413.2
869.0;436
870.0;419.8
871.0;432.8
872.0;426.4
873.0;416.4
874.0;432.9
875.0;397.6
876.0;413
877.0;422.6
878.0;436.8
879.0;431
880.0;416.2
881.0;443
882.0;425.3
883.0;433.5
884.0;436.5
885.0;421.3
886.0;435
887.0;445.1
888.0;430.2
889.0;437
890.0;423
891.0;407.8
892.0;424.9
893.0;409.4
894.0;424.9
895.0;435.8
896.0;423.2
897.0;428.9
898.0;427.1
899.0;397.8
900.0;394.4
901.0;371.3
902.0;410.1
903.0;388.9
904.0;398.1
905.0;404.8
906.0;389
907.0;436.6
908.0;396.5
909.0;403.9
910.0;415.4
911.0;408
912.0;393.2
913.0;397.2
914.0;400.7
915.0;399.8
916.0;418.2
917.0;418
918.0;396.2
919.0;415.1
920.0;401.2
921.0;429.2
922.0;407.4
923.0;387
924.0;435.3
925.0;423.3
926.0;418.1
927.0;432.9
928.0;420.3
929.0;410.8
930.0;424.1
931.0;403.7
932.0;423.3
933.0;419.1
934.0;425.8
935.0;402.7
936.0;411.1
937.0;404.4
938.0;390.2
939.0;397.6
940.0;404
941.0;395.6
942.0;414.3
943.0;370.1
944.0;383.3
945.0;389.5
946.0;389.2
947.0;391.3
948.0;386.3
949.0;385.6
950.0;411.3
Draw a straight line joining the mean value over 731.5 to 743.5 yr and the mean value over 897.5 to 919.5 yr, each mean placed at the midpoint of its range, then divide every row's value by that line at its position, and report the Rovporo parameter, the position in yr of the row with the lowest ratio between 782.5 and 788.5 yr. 783.0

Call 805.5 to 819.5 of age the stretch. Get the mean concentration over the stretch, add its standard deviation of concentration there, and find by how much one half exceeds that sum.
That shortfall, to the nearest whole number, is -413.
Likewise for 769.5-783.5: -375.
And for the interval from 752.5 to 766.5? -374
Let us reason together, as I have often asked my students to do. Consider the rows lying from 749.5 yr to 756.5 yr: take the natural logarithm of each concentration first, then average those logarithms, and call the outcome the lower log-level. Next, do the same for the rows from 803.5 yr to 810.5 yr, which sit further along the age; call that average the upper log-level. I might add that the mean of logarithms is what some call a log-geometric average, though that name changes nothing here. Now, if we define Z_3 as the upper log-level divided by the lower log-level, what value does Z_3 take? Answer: 1.01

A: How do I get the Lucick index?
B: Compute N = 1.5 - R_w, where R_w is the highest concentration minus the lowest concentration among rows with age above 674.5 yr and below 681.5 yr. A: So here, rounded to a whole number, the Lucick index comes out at -24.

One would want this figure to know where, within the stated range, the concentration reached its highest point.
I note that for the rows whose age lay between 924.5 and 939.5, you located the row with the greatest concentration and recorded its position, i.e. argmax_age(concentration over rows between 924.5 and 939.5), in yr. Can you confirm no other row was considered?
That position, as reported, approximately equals 927.0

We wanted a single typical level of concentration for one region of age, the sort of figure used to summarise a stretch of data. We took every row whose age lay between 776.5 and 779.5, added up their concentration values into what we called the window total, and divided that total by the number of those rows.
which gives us 372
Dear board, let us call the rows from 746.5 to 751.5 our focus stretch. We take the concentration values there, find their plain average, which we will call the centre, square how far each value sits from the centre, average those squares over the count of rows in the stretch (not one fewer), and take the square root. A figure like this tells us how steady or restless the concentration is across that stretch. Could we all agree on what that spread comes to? 14.5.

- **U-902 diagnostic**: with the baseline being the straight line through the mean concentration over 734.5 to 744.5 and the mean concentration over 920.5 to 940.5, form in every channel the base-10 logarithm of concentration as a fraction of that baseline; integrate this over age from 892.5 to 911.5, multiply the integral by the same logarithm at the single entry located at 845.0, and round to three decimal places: 0.001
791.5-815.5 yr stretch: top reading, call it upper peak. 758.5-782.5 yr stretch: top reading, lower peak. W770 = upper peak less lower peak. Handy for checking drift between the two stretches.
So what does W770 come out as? 28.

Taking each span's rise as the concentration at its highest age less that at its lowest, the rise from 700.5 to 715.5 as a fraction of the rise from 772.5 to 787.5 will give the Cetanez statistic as -0.5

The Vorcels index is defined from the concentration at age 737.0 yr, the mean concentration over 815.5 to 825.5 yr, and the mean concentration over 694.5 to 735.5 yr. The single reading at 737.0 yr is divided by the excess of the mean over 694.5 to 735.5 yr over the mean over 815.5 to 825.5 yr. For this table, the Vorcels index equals -6.5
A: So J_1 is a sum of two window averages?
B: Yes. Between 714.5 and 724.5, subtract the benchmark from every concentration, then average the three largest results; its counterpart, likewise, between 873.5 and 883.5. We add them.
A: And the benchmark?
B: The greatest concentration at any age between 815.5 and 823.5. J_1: -39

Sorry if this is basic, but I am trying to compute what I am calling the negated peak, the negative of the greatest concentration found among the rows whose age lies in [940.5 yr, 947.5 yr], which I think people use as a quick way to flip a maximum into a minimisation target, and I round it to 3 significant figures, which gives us -414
